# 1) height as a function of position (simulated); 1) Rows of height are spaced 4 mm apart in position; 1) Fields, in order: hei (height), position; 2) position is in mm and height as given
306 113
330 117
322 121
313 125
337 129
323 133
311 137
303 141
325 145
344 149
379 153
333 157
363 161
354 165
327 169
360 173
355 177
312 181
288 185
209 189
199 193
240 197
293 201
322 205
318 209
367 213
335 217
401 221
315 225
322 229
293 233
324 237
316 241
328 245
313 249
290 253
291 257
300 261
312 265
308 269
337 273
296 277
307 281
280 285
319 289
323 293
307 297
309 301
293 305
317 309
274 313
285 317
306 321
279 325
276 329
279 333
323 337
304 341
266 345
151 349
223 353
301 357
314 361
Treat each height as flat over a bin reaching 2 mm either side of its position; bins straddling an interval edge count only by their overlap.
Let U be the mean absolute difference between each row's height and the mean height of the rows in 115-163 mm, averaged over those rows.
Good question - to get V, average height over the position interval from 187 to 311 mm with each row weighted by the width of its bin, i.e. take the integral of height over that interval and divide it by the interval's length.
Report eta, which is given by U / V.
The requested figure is 0.05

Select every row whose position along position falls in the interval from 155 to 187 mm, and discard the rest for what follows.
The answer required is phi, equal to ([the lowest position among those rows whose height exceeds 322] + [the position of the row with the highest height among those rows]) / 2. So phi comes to 159 mm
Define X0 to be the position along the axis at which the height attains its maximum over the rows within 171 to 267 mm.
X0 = 221 mm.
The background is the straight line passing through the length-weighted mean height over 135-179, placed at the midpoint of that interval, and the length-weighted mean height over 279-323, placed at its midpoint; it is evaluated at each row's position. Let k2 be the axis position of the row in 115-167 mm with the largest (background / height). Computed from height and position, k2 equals 141 mm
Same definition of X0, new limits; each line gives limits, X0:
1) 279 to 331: 293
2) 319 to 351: 337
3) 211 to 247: 221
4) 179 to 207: 205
